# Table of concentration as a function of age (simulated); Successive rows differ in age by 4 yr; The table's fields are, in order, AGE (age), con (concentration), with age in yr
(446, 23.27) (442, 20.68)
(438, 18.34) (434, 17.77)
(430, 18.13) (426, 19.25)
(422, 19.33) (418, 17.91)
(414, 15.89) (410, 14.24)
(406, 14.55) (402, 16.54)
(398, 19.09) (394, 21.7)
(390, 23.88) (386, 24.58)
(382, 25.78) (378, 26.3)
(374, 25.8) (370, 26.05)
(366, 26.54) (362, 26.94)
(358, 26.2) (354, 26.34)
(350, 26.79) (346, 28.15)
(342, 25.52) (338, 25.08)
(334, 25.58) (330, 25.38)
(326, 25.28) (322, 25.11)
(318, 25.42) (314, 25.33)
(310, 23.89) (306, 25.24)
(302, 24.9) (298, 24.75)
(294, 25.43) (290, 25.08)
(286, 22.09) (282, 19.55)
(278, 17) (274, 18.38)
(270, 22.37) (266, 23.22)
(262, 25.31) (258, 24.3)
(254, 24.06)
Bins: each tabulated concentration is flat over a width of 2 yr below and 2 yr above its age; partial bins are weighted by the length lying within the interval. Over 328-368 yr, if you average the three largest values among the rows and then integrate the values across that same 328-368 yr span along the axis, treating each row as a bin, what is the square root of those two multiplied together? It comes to 169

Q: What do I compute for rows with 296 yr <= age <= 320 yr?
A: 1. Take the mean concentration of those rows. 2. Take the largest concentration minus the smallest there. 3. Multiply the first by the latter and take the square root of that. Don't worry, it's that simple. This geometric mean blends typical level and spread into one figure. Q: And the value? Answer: 6.2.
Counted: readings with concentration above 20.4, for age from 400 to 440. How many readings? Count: 0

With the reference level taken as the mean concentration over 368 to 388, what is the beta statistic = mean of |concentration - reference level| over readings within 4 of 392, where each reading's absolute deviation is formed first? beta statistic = 2.9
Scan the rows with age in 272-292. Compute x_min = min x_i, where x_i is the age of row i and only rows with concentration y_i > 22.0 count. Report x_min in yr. 286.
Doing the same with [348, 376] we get 350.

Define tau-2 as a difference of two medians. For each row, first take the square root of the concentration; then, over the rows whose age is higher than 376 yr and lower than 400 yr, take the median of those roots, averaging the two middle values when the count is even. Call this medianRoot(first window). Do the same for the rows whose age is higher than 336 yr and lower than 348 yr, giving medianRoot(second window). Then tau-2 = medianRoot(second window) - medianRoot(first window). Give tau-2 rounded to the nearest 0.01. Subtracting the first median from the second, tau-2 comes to 0.13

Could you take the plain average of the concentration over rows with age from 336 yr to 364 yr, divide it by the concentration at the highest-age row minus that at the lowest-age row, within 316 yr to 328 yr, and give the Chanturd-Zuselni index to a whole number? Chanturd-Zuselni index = -189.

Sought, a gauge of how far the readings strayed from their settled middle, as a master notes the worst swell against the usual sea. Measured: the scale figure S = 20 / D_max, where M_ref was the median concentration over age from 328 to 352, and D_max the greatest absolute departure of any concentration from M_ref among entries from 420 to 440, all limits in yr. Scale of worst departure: 2.6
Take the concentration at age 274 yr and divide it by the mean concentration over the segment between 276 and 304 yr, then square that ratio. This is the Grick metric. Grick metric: 0.66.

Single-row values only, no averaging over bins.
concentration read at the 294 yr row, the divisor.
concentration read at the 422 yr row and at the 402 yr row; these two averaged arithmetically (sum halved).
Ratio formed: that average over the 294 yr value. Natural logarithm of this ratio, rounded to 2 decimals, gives -0.35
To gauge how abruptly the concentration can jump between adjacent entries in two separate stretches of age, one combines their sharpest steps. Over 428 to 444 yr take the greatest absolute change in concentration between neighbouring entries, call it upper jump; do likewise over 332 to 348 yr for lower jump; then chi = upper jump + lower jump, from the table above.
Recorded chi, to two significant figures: 5.0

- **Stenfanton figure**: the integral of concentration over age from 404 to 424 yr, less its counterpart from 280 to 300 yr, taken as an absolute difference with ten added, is 150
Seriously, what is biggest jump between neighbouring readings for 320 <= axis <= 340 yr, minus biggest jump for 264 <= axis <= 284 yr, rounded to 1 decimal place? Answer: -3.5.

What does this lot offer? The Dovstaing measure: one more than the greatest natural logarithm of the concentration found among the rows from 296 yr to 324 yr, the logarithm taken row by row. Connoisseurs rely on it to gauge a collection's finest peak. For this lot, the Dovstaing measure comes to 4.24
